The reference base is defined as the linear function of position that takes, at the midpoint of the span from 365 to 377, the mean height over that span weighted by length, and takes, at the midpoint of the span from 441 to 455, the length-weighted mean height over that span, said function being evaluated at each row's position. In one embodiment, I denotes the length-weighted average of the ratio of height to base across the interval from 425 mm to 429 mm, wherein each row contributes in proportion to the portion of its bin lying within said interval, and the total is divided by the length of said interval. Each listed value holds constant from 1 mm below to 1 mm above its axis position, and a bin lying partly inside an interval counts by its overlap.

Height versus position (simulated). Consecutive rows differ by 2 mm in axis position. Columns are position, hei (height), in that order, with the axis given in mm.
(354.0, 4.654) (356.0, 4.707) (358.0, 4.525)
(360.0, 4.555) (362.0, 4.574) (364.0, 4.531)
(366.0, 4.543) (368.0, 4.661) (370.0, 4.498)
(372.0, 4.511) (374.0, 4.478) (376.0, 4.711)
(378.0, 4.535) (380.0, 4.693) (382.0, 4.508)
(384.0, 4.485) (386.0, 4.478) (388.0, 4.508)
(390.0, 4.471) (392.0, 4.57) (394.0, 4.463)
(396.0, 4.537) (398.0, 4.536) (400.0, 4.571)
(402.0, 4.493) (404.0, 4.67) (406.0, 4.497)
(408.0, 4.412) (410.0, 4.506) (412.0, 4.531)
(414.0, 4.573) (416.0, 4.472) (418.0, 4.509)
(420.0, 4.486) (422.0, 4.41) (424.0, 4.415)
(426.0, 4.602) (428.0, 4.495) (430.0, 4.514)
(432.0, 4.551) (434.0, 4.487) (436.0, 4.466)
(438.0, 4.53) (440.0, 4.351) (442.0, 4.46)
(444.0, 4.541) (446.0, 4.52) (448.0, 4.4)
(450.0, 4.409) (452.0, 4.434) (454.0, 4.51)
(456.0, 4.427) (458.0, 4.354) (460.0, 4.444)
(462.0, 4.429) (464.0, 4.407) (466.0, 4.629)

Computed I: 1.01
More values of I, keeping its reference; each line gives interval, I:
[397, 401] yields 1.00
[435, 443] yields 0.99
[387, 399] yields 0.99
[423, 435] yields 1.00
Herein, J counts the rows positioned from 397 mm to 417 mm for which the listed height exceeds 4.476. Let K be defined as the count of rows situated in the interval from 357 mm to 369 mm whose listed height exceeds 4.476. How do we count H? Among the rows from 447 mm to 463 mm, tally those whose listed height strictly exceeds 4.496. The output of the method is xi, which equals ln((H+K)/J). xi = -0.1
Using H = 1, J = 8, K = 6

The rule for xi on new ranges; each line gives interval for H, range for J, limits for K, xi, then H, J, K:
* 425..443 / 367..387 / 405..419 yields -0.1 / 4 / 10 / 5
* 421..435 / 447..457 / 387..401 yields 2.1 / 3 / 1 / 5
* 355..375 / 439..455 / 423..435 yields 1.5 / 9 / 3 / 5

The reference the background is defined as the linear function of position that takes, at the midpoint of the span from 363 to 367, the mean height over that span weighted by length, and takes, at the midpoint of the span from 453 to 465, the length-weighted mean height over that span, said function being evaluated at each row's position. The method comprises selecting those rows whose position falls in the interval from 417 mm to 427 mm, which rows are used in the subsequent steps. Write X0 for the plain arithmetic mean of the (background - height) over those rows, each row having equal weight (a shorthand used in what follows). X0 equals -0.013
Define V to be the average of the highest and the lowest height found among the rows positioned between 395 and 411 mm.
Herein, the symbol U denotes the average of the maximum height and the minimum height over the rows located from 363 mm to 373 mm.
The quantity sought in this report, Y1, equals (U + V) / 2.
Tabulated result 4.56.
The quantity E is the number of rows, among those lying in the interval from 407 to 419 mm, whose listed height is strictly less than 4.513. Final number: 4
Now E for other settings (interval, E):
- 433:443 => 4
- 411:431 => 6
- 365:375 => 3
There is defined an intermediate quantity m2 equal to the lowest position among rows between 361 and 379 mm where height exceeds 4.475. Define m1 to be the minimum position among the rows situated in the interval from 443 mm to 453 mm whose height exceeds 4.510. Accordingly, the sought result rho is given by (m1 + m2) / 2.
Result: 403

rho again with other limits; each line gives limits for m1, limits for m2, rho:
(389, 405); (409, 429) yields 401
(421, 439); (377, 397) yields 402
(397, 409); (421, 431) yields 412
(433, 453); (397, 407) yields 418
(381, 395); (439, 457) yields 418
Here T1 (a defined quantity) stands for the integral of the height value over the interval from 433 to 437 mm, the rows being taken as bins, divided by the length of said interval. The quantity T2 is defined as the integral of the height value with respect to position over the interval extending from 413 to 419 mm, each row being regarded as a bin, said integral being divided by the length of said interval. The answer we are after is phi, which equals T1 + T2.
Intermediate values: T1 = 4.48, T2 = 4.52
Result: 8.99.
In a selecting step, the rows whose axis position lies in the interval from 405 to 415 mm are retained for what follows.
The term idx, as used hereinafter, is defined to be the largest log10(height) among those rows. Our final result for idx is 0.6602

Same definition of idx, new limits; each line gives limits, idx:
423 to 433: 0.6629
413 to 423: 0.6602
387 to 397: 0.6599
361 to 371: 0.6685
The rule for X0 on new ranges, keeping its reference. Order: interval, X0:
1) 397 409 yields -0.037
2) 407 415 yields -0.022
